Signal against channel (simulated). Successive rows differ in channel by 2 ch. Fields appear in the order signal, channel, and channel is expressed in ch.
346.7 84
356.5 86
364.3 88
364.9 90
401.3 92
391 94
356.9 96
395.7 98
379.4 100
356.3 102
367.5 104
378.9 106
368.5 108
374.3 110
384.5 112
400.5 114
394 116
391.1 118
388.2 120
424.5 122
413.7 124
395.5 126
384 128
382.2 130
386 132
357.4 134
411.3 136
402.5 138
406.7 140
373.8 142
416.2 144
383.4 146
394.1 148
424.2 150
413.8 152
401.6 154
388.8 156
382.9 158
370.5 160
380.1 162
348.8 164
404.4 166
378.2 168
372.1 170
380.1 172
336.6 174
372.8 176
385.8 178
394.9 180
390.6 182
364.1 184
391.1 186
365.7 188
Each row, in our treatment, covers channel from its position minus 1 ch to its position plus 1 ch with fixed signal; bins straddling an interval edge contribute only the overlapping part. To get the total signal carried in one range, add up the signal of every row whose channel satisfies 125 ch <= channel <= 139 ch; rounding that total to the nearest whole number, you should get 2719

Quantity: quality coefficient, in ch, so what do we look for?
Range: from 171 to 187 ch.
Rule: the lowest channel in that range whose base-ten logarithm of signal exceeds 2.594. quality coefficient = 180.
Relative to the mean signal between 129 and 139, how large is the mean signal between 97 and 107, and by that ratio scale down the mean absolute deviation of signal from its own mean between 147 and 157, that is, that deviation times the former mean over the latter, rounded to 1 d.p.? 12.0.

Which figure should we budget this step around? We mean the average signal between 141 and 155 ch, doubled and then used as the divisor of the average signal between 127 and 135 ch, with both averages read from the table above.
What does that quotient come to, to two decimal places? 0.47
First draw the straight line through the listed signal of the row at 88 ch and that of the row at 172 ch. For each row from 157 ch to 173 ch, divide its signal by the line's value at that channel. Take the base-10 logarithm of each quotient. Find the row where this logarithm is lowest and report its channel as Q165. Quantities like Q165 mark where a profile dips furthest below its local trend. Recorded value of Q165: 164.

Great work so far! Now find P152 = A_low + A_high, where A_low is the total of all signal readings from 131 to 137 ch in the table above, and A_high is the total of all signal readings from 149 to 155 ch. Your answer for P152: 2394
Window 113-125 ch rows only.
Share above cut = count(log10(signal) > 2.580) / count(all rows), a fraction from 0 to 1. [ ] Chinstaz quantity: 1.0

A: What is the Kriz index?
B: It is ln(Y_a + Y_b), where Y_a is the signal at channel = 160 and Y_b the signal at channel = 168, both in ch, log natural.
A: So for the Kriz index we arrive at 6.62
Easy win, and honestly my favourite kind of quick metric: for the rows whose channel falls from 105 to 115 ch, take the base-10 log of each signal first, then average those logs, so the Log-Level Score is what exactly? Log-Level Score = 2.58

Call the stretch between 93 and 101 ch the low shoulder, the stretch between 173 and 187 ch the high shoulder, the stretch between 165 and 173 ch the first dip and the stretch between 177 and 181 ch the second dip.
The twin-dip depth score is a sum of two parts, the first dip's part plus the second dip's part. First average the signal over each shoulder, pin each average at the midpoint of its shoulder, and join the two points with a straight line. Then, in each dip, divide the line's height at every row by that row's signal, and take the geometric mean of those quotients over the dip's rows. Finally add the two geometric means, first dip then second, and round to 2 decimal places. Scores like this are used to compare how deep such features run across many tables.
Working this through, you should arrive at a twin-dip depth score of 1.95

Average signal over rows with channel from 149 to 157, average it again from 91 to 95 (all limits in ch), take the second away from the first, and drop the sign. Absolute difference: 11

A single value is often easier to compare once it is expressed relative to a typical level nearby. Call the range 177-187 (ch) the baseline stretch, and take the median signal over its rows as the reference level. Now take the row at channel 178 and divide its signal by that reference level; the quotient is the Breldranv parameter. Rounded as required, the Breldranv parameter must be 0.99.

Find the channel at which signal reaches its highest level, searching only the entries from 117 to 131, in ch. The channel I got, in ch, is 122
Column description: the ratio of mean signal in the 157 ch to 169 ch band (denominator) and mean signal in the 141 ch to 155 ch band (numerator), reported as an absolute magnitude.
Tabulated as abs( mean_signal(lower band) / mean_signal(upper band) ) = 1.06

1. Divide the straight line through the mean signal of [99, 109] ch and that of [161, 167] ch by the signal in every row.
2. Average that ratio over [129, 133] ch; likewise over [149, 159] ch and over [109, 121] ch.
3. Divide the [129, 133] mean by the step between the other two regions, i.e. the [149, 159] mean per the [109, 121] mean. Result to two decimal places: 0.99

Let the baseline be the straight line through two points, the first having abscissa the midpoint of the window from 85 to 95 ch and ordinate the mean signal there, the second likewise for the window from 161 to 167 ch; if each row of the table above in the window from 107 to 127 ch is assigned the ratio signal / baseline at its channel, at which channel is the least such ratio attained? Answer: 108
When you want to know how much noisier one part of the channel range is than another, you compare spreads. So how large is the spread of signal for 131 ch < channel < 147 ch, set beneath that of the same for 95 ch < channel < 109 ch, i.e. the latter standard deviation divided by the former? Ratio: 0.68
